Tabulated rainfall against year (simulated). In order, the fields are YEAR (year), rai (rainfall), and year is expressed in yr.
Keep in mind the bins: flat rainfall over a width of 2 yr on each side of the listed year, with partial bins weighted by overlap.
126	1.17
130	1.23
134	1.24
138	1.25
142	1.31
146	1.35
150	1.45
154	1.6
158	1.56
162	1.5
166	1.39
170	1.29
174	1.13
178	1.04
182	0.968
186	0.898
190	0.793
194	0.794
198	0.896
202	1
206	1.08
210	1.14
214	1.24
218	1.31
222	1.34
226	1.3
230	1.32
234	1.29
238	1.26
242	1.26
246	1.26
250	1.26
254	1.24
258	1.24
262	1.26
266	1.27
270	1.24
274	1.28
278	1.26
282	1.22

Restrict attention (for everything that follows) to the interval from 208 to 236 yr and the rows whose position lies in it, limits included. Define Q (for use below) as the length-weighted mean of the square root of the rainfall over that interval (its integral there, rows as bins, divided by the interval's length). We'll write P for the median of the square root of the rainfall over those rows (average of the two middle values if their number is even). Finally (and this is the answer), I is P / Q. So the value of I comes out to 1.01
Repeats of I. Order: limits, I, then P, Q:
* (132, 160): 0.99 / 1.16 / 1.18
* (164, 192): 0.99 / 1.02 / 1.03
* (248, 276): 1.00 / 1.12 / 1.12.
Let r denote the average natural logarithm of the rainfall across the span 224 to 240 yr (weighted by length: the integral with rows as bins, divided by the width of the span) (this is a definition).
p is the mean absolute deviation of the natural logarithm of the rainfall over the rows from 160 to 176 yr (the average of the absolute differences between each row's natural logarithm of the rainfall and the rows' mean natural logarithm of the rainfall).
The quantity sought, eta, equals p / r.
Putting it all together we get 0.35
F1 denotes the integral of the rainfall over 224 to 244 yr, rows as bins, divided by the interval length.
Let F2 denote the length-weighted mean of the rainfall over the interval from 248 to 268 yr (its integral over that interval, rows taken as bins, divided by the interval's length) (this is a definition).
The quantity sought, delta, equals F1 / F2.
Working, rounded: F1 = 1.3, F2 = 1.25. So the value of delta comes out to 1.03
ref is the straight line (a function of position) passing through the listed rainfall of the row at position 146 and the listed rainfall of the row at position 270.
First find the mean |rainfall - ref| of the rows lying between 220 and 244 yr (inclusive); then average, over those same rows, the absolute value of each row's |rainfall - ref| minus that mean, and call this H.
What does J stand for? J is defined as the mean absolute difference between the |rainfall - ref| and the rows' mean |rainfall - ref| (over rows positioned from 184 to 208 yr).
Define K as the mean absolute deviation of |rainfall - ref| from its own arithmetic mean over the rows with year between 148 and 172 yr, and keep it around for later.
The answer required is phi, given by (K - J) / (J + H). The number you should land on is -0.2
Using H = 0.017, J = 0.09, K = 0.074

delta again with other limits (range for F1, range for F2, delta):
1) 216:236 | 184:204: 1.50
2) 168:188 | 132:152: 0.81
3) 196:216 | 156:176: 0.78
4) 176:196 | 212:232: 0.69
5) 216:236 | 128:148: 1.03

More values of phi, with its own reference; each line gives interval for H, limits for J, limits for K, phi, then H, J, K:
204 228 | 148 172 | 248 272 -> -0.5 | 0.065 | 0.07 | 0.007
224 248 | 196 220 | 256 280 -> -0.8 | 0.012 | 0.12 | 0.012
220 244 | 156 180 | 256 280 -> -0.7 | 0.017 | 0.07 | 0.012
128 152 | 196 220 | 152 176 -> -0.3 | 0.042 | 0.12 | 0.072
